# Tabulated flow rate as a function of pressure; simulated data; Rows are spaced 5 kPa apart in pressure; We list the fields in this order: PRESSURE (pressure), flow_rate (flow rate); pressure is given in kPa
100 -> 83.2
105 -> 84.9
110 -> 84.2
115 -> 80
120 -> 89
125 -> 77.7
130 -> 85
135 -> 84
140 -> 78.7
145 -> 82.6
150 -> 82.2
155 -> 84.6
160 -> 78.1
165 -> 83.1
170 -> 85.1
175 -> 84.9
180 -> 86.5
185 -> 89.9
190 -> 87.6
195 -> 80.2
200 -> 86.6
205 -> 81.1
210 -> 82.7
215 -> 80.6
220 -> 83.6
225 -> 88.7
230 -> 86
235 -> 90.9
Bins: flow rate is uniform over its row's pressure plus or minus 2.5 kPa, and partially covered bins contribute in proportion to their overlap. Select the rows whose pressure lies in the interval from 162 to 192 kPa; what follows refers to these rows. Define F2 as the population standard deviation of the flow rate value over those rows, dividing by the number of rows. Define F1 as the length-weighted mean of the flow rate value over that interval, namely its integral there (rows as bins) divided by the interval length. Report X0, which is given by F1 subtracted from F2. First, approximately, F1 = 86.0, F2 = 2.2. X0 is -83.9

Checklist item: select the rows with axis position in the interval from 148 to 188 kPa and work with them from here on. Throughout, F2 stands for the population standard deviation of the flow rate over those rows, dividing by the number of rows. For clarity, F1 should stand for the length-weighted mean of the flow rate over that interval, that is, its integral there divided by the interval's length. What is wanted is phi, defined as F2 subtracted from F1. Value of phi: 81.2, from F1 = 84.4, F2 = 3.2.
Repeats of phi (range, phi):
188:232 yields 81.0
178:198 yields 82.5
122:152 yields 79.2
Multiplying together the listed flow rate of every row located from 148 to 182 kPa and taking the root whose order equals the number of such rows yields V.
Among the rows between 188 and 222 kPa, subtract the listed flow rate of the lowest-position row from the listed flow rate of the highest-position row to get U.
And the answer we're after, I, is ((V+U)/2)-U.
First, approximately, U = -4.0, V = 83.5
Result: 44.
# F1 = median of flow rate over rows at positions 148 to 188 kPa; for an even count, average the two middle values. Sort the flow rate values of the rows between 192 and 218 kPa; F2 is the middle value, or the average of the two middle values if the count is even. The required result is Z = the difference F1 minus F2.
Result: 4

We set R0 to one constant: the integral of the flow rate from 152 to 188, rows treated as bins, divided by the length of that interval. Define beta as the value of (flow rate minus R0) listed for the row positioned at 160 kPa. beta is -7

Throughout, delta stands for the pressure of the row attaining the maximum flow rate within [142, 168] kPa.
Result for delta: 155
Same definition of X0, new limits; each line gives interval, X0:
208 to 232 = -81.5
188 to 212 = -80.6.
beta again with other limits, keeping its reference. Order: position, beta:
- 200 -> 2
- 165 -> -2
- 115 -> -5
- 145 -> -2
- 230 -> 1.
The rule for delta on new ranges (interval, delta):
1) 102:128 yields 120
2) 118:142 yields 120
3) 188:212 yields 190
